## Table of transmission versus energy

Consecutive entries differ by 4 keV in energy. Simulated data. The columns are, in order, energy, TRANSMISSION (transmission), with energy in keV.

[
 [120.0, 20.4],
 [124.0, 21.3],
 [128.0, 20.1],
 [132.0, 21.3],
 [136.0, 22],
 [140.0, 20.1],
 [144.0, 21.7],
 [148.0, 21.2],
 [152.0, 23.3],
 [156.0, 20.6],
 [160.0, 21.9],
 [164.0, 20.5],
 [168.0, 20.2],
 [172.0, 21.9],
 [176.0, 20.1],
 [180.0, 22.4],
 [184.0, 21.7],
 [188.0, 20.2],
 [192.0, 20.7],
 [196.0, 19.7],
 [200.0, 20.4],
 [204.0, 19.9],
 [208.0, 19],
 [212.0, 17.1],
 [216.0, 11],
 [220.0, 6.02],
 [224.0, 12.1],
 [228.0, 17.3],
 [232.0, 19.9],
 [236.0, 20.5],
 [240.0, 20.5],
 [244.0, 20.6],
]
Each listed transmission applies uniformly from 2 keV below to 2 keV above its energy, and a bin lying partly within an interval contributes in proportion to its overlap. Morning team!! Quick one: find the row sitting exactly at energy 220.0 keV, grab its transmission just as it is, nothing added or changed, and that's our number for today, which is 6.02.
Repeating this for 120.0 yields 20.4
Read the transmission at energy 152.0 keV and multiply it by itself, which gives 543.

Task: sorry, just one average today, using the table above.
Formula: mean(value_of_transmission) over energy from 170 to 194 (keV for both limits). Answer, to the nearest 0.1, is 21.2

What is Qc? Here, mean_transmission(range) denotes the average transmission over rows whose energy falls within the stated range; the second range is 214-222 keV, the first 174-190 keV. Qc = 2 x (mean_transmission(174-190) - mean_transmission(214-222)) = 25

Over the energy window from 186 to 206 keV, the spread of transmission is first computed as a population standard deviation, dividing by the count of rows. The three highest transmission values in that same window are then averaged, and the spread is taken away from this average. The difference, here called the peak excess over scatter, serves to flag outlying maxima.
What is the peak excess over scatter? 20.1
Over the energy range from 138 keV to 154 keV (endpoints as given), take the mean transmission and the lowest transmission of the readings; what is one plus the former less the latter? 2.5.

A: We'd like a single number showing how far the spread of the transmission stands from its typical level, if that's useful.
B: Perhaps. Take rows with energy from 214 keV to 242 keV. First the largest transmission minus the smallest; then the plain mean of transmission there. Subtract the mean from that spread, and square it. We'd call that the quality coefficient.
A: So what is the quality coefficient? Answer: 1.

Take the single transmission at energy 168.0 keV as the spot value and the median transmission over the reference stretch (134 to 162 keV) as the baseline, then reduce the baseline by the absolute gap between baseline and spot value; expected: 20.20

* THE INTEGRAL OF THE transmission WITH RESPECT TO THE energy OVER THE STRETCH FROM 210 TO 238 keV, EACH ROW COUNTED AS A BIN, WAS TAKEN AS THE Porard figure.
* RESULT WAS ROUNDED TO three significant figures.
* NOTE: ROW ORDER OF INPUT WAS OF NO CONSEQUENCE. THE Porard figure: 416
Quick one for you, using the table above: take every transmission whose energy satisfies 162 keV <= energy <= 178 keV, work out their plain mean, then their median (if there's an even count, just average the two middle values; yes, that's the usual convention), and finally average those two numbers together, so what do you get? 20.5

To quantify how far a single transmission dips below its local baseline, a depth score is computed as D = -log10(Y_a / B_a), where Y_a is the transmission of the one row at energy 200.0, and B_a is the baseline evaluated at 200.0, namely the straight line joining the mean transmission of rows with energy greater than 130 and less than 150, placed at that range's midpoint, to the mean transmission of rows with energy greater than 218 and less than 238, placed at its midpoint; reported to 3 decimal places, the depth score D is -0.077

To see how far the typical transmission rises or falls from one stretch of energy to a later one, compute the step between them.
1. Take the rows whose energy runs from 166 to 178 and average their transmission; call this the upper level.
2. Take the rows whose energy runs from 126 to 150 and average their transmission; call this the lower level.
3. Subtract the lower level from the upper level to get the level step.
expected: -0.3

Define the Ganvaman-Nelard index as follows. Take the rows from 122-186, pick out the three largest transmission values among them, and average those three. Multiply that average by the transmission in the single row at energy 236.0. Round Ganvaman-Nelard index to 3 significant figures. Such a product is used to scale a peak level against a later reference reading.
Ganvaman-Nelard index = 463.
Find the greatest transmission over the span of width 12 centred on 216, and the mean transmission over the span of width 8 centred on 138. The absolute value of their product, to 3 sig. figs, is 360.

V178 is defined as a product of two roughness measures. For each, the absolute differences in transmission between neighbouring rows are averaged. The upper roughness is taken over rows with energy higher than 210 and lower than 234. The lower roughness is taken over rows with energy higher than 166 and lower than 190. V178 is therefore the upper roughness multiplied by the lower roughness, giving 8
